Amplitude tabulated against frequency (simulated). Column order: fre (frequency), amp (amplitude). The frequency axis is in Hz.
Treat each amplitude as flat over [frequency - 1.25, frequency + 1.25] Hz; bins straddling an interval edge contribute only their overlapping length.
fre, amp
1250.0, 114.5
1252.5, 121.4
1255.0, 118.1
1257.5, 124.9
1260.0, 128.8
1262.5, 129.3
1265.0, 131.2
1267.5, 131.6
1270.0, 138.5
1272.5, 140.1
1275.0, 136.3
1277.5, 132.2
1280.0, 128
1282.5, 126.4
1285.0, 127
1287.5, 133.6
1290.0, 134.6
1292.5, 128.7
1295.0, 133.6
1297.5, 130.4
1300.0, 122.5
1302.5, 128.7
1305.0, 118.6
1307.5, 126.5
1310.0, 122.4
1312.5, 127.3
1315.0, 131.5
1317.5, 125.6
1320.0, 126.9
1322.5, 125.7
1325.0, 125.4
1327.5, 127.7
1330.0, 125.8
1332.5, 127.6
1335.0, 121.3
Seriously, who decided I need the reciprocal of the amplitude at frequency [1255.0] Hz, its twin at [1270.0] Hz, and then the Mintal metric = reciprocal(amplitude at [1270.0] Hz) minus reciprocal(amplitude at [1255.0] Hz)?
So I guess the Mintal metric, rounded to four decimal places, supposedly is -0.0012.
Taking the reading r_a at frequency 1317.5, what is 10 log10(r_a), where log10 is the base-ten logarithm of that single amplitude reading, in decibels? 21.0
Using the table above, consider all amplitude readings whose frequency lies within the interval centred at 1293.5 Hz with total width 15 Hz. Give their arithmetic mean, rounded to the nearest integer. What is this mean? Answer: 131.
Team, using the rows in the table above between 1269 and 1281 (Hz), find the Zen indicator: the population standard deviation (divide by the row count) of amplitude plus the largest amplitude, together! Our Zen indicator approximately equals 144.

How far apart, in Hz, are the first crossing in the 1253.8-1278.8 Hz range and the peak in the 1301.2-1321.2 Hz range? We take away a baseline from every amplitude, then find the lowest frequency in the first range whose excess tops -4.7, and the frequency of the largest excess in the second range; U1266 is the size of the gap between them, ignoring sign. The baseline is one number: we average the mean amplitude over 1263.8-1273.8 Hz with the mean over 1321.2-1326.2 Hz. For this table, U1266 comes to 55.0 Hz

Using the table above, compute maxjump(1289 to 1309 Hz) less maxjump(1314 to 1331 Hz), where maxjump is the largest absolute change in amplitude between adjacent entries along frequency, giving 4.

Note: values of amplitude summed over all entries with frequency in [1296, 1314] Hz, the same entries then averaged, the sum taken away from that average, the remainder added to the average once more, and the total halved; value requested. -313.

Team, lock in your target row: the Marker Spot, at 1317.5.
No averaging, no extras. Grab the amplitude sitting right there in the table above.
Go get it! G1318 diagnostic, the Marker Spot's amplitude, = 125.6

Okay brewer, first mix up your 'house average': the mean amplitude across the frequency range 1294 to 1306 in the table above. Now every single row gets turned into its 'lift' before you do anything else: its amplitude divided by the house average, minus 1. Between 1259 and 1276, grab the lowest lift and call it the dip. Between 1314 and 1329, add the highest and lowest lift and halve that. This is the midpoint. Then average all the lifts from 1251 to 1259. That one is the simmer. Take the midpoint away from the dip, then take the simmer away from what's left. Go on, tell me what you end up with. 0.04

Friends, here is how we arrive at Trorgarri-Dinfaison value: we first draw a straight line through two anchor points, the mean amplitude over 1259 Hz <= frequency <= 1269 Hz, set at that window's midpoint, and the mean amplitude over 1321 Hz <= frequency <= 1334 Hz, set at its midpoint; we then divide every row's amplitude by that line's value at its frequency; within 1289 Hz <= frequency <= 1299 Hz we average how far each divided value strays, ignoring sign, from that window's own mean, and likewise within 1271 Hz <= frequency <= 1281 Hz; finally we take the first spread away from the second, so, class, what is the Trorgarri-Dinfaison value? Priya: 0.013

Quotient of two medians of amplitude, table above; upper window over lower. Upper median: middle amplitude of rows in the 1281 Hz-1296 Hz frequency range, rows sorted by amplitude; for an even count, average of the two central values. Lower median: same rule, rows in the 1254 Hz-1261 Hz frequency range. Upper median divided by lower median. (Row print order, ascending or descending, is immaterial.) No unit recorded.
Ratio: 1.050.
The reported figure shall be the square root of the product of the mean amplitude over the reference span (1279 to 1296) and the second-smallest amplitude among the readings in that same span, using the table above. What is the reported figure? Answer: 128.6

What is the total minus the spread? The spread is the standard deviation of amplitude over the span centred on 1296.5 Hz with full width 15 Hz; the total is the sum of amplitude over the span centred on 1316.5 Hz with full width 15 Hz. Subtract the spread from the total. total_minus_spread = 755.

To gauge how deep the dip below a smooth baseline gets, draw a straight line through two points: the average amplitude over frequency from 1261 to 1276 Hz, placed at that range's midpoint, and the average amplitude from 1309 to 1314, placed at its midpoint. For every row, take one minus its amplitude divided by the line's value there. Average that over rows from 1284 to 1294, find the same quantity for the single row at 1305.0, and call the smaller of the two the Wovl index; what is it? -0.008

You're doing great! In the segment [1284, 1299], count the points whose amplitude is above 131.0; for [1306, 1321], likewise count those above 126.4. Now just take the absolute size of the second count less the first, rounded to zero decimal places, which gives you 1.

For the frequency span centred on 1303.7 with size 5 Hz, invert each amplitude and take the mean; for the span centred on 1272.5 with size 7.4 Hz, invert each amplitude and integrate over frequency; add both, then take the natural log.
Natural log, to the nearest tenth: -2.8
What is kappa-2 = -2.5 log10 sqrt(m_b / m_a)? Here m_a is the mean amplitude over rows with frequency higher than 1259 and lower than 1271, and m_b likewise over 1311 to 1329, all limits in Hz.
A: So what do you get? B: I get 0.020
